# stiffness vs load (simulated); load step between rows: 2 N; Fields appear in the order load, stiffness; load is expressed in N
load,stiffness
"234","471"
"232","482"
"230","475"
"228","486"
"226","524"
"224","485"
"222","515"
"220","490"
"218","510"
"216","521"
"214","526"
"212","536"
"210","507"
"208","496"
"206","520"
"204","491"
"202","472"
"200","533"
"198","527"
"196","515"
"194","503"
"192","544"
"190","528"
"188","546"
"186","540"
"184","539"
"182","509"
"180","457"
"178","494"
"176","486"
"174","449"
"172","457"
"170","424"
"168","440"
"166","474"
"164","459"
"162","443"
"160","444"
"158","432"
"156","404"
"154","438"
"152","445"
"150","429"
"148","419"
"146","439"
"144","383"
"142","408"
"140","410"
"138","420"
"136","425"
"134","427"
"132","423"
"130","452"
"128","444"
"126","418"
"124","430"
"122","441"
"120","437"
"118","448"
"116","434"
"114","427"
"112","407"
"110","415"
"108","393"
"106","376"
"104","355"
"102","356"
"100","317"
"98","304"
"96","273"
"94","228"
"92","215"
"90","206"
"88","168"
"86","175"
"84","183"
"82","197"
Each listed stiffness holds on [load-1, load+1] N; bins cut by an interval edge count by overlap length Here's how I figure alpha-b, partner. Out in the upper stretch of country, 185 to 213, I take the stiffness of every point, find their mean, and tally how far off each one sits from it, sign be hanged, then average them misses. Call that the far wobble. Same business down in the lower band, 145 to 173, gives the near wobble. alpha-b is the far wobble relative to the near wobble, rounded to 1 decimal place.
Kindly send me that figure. 1.4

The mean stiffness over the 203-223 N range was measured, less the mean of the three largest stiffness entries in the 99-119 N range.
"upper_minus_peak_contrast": 75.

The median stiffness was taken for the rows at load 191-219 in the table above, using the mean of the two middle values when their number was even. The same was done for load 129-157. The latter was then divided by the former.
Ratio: 0.819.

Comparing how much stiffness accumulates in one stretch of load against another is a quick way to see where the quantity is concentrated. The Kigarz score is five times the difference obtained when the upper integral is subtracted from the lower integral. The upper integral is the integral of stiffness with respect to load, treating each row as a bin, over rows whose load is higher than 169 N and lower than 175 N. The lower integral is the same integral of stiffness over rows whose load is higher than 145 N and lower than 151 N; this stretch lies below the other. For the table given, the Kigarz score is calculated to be -430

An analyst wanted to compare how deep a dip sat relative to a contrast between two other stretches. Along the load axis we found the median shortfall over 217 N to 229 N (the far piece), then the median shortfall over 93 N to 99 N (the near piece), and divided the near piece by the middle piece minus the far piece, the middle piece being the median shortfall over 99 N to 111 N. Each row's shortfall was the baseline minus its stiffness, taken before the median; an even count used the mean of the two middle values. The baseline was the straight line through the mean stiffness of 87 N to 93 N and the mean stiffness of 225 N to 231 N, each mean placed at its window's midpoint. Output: 0.55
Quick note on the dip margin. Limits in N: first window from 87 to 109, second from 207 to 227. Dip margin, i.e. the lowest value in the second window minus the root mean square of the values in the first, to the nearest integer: 186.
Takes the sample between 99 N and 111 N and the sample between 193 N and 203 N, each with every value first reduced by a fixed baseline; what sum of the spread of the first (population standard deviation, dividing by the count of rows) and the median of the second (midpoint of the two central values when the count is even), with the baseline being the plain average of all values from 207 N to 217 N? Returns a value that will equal 29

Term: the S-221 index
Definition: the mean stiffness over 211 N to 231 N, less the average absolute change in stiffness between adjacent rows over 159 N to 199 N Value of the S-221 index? 486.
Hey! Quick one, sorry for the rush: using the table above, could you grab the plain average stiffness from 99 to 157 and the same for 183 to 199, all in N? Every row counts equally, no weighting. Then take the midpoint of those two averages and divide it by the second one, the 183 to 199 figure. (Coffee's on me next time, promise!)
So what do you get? 0.891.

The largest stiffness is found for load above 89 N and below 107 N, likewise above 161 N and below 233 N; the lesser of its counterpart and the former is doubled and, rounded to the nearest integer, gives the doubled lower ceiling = 752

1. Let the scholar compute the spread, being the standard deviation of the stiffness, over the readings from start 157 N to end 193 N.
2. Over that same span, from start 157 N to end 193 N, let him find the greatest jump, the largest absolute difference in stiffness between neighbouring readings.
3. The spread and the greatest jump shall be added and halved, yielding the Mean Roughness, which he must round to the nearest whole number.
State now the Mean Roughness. 47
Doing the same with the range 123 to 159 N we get 36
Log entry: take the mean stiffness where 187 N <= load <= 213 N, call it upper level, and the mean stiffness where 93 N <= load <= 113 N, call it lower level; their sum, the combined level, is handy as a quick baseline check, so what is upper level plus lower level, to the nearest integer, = 859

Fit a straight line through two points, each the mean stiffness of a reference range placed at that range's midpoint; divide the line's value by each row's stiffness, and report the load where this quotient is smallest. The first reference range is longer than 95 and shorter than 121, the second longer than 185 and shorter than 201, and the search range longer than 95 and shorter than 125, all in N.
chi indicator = 118 N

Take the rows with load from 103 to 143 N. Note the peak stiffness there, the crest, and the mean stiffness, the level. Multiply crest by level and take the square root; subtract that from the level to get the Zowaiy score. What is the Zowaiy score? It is -16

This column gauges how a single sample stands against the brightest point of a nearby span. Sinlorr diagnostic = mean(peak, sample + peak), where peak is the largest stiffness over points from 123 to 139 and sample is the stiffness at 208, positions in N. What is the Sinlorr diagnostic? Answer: 700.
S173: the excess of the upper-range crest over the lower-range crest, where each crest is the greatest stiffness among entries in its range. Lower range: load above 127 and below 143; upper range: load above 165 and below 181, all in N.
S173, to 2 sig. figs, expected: 42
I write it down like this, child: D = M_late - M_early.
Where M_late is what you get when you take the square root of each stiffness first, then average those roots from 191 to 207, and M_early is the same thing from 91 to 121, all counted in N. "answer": 3.8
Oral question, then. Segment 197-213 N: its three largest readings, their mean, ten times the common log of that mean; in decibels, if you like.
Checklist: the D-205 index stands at 27.3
